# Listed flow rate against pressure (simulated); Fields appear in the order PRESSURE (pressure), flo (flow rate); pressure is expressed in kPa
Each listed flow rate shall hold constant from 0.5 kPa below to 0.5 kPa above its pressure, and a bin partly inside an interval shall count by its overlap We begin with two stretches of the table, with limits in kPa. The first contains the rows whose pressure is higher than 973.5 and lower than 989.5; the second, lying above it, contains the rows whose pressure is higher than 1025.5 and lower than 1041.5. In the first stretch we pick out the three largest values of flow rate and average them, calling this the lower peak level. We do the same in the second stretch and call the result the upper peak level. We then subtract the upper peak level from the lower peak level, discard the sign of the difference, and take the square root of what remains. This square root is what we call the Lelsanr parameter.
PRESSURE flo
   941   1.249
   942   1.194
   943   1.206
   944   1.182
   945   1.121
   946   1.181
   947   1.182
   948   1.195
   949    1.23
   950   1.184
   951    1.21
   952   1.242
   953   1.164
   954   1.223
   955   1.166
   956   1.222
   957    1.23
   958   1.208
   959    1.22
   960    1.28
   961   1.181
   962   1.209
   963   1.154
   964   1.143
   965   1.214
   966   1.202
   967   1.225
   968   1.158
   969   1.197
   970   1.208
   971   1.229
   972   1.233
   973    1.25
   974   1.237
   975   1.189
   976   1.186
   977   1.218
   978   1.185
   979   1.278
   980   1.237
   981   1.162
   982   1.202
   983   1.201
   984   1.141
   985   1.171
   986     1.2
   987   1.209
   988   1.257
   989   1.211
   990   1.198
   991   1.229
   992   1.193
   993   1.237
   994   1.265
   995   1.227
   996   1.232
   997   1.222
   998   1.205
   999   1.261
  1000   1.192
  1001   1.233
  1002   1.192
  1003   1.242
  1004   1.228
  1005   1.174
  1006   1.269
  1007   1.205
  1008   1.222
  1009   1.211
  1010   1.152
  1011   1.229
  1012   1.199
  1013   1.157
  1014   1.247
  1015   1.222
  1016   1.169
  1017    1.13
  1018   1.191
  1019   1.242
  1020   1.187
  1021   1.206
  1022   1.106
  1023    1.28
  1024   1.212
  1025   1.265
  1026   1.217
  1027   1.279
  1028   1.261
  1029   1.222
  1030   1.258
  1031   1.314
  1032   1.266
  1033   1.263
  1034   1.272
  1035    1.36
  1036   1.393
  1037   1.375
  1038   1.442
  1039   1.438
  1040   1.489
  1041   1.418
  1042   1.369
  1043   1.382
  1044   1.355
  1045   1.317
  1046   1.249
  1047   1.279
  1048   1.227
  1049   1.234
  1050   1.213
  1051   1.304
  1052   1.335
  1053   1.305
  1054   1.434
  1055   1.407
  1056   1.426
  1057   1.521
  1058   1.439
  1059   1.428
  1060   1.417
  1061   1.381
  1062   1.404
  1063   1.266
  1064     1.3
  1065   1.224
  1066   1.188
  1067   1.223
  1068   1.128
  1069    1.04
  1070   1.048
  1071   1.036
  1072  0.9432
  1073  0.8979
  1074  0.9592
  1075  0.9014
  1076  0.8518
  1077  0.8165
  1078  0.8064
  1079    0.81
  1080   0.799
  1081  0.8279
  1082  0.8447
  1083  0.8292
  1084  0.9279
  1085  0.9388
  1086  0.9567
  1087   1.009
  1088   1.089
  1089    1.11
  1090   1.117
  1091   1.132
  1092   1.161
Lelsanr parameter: 0.446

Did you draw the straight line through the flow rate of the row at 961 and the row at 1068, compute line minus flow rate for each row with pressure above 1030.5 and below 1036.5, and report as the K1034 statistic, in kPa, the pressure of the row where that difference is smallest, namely 1036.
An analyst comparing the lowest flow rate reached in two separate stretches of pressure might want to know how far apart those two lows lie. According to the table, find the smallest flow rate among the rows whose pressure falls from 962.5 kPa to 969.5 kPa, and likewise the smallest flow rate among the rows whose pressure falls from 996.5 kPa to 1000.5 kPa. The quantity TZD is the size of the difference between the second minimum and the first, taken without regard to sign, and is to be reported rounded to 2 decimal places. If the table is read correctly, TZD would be 0.05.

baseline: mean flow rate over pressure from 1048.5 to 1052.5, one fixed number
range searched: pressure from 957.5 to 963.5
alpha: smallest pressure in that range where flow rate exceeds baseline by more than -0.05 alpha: 960 kPa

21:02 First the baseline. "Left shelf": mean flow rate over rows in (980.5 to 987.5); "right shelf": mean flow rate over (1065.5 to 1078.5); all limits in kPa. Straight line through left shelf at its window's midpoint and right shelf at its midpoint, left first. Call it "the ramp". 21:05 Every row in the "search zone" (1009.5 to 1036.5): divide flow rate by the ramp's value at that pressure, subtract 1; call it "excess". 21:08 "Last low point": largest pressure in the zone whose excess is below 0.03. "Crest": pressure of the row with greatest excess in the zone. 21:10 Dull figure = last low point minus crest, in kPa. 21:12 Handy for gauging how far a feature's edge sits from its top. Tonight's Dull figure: -14 kPa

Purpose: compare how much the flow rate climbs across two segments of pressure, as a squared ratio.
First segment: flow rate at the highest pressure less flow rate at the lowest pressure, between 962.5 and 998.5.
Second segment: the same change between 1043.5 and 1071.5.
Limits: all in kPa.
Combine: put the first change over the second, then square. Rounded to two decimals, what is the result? 0.03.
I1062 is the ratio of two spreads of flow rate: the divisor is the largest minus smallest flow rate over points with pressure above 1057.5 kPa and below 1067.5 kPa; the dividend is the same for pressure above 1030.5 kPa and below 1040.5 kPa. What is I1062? 0.90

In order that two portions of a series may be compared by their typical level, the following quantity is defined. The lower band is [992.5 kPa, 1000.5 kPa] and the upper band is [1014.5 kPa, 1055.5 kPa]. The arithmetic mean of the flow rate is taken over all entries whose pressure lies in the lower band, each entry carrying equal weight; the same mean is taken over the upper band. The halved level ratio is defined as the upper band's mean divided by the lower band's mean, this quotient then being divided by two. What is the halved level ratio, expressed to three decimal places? 0.524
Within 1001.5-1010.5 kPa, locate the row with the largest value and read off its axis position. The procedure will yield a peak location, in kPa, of 1006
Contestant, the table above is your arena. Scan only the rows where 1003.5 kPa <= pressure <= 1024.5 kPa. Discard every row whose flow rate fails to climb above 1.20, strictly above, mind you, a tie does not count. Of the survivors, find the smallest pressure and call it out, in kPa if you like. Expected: 1004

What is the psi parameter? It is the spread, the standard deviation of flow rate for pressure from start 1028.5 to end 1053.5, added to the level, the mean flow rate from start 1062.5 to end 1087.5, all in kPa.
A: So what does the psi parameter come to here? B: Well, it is 1.1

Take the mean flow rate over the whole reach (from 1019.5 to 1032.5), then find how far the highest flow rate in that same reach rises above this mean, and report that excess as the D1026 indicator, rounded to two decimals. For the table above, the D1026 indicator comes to 0.08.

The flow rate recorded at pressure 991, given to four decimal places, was 1.2290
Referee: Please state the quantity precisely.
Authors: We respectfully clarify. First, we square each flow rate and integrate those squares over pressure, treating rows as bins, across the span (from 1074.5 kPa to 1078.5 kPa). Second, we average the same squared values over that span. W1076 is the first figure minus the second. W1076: 2.1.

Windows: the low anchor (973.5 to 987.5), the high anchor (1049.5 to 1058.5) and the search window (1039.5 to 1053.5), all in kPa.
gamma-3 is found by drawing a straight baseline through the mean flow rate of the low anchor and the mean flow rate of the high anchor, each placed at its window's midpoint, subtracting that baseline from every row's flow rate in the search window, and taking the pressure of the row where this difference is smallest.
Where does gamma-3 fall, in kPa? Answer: 1050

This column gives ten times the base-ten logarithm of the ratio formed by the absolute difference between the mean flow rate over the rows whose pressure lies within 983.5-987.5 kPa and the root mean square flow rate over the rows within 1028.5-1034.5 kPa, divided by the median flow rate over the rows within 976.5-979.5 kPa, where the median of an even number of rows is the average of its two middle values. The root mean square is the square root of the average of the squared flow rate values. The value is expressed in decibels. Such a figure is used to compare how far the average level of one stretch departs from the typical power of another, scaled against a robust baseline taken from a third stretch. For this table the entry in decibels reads -11.5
